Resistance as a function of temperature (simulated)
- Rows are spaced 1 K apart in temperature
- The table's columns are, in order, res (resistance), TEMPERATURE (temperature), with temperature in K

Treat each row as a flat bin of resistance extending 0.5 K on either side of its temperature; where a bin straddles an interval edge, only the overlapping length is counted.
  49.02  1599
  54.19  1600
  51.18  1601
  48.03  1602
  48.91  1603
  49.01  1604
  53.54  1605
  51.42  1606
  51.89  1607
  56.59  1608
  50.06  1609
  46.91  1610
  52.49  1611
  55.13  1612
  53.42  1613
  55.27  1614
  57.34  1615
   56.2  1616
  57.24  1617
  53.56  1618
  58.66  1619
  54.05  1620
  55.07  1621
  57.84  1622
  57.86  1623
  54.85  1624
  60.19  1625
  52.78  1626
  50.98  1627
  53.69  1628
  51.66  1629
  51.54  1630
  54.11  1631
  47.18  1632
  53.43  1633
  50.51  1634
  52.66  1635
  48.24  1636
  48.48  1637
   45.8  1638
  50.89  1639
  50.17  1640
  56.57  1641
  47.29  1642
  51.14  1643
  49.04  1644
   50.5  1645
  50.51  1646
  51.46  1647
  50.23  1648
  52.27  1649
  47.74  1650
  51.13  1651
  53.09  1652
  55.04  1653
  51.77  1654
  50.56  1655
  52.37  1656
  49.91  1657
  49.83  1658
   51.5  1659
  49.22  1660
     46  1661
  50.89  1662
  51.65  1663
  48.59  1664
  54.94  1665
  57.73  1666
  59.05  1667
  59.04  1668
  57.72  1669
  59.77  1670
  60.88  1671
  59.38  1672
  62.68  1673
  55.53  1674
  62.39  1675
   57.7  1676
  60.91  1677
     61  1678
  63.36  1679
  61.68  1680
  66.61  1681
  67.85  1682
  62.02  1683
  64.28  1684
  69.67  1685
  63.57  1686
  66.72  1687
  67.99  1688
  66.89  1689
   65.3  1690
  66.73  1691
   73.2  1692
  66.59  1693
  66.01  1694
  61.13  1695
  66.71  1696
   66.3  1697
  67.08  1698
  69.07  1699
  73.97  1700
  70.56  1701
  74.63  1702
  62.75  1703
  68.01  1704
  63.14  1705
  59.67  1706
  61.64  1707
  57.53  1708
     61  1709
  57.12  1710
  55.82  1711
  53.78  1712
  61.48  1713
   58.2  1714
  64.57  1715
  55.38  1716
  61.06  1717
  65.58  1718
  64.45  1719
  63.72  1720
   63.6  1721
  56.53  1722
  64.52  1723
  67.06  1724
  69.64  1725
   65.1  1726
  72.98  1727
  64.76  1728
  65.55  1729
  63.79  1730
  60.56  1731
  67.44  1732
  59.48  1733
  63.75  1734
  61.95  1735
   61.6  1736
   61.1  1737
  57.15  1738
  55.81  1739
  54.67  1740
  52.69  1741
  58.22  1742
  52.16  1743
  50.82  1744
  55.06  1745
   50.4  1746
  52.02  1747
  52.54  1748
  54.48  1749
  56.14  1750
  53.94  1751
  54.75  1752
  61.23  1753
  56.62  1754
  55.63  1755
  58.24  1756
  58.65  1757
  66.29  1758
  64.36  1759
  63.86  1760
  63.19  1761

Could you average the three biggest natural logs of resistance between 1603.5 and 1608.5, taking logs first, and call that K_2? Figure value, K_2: 3.99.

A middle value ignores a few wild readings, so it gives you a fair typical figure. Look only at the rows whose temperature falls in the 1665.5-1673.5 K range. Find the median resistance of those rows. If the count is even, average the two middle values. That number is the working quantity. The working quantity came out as 59.2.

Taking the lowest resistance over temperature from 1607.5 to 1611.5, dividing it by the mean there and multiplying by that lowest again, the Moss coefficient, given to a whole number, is 43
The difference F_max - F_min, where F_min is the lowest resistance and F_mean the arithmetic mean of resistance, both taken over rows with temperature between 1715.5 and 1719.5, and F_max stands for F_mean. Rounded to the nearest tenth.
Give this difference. 6.2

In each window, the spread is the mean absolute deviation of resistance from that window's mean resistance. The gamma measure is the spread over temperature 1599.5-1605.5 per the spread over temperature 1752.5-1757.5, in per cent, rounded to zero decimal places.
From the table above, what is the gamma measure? 139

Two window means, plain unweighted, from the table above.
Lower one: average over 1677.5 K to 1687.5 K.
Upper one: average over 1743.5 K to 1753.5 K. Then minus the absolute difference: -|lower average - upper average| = -11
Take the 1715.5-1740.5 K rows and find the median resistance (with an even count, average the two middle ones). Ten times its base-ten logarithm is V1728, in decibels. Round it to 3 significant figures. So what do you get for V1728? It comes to 18.0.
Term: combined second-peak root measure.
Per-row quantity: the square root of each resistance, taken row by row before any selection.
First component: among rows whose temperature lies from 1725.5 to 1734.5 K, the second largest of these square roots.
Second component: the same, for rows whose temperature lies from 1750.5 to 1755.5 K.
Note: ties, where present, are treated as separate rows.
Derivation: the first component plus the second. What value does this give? 15.7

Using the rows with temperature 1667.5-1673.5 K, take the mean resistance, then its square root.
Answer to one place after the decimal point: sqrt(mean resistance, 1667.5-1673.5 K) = 7.7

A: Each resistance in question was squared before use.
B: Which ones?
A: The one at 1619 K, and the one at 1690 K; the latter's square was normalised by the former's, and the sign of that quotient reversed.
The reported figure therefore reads -1.24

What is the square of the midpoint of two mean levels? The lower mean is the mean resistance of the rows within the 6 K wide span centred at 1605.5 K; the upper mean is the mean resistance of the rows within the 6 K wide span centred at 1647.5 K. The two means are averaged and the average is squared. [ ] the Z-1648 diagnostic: 2619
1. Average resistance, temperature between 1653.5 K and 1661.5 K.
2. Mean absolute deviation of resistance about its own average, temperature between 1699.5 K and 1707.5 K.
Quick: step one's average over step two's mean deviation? 10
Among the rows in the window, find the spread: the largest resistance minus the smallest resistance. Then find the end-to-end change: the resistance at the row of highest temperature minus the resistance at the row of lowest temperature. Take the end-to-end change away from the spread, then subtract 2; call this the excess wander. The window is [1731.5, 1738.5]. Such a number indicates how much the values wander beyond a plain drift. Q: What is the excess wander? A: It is 19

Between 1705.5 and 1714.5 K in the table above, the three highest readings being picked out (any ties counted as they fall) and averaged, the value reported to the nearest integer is 61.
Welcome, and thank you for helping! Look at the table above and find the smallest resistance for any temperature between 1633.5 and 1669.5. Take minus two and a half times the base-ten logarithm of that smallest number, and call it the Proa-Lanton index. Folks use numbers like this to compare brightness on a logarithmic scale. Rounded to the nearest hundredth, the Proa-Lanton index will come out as -4.15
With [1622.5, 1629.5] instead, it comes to -4.27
